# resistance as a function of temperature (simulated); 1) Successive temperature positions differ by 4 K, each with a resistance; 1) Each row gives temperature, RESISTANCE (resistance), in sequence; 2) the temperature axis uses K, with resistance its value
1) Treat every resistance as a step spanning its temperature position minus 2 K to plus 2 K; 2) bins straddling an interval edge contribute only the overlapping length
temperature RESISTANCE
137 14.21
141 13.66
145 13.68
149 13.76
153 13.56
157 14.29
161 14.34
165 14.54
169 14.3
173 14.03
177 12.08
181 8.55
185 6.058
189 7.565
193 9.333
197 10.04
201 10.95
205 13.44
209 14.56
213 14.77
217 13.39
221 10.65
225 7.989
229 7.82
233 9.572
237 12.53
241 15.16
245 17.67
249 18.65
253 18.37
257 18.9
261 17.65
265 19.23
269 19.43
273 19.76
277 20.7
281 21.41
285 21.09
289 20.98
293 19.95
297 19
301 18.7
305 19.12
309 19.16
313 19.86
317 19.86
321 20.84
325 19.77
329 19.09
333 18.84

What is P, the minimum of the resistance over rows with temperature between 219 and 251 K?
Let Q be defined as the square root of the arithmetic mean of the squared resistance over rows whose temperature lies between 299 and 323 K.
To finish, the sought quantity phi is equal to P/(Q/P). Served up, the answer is 3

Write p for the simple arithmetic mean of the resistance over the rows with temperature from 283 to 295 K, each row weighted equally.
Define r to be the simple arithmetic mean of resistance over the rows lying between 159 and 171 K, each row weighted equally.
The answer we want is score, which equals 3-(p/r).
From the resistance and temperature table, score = 1.56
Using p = 20.7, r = 14.4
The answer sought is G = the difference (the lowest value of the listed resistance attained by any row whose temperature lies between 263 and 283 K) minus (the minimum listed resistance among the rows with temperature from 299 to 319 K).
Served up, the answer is 1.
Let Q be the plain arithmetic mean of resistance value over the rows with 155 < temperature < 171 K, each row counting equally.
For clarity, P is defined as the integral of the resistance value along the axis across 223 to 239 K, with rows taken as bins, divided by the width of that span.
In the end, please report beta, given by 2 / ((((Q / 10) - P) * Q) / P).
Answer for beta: -0.164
